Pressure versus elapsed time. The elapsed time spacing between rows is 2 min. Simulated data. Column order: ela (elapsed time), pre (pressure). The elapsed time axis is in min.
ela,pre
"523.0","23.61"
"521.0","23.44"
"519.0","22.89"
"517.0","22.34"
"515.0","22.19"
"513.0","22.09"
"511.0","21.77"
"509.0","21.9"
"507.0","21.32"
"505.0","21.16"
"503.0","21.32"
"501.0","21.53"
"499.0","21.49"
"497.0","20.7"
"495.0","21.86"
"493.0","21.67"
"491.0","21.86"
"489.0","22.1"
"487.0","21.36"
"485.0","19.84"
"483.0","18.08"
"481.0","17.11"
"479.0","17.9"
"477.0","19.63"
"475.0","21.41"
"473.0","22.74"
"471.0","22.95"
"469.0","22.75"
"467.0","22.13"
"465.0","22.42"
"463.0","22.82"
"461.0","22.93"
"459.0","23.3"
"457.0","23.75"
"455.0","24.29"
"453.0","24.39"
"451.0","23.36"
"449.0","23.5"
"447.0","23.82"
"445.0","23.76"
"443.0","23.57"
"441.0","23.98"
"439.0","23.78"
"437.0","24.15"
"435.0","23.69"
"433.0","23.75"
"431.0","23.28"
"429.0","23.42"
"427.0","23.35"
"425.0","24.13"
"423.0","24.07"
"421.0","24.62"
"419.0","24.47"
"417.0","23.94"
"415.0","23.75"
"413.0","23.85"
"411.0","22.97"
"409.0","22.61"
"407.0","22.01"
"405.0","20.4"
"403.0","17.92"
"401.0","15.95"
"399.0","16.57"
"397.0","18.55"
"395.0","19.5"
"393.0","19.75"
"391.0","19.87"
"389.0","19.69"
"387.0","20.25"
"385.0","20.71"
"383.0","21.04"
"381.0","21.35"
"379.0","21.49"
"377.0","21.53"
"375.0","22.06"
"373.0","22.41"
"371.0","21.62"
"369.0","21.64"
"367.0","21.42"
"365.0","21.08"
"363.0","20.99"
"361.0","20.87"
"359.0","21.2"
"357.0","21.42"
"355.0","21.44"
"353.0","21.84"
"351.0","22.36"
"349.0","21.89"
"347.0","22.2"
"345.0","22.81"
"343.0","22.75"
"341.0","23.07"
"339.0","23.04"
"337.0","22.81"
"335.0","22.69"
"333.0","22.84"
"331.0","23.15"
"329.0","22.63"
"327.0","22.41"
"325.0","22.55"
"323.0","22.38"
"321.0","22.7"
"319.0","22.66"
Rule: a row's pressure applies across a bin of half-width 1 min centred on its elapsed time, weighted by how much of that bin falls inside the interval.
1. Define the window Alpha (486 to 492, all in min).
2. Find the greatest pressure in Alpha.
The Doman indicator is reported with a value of 22.1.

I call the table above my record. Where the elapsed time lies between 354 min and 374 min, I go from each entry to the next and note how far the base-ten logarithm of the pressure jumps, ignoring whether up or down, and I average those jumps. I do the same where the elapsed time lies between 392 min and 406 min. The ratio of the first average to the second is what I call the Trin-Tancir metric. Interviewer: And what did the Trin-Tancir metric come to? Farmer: 0.1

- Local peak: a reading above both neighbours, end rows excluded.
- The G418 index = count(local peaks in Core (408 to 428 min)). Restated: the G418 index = 3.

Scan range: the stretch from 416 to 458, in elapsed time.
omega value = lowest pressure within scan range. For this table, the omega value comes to 23.28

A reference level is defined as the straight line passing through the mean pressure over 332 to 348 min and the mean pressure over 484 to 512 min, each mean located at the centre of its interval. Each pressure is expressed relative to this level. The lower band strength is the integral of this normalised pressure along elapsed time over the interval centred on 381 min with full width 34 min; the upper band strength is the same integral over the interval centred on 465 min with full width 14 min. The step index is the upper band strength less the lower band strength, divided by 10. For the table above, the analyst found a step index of -1.7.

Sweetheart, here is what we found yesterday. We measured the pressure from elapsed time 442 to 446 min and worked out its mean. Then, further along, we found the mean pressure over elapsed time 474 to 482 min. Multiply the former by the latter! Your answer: 450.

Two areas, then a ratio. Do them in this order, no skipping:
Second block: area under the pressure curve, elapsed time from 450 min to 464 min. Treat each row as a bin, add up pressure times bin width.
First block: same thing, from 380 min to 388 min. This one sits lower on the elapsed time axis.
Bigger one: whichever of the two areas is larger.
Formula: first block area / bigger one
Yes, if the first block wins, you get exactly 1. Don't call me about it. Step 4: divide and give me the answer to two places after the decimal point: 0.51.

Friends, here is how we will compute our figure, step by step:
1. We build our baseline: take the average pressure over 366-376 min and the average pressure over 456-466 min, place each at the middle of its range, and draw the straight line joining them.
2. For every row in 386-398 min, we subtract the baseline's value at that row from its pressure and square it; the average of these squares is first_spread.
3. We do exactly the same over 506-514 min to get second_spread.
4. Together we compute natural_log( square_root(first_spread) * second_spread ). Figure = 2.3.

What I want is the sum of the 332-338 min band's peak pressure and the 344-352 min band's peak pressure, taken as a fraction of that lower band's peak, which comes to 2.00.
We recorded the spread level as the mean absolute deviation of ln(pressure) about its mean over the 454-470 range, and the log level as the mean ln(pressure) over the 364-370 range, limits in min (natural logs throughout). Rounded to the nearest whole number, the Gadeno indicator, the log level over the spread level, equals 130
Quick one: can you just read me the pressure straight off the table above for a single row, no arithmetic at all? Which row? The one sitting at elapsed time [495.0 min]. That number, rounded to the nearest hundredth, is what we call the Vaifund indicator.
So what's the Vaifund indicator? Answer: 21.86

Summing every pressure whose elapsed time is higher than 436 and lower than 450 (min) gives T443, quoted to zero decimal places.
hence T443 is 167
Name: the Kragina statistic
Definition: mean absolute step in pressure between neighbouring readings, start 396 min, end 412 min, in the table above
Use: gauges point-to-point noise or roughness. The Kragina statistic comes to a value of 1.37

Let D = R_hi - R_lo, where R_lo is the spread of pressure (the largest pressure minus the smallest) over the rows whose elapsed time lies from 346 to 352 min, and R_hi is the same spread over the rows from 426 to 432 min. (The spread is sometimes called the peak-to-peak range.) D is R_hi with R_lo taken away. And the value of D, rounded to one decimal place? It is -0.3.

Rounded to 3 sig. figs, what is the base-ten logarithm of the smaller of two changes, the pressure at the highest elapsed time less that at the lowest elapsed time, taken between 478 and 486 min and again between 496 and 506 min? -0.337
